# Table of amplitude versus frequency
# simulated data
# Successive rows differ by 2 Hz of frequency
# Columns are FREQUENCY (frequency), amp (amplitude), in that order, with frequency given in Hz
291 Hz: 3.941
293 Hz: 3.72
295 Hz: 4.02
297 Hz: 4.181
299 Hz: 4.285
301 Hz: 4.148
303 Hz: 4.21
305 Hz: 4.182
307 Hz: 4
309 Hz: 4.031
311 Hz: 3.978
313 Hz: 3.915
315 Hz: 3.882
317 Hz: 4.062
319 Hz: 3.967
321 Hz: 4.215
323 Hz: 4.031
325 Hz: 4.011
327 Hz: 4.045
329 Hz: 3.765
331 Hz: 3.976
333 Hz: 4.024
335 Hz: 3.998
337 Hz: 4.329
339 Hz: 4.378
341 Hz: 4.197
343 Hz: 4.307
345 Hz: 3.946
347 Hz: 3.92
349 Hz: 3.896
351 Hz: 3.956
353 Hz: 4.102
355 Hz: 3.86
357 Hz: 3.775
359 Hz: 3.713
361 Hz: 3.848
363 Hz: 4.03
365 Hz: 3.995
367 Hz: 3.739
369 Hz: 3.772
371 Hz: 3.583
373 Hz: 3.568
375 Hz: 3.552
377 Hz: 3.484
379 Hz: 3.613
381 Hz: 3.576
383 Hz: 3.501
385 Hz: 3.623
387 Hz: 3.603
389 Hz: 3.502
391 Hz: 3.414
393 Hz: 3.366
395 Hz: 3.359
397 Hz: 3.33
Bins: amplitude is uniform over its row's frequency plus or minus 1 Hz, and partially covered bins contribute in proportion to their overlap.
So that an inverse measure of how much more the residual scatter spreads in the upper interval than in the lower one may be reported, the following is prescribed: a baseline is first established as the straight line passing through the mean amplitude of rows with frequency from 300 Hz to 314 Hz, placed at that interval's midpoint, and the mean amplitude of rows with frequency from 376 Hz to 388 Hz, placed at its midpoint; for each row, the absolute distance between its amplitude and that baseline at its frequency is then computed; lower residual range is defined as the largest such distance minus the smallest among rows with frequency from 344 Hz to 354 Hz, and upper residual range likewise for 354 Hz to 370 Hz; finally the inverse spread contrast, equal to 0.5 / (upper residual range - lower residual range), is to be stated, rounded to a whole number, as 5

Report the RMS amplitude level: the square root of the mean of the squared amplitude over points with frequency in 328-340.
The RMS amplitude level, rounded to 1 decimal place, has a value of 4.1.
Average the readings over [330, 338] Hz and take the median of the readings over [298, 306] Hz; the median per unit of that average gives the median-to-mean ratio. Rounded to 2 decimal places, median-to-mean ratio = 1.03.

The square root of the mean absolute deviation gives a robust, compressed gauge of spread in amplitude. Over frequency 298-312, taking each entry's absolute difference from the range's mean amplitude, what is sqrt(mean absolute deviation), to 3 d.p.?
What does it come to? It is 0.316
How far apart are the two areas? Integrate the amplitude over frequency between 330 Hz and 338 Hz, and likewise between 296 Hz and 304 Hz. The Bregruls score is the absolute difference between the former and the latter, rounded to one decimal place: 1.0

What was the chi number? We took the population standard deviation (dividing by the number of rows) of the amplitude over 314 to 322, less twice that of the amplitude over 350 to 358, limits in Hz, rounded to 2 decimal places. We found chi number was -0.12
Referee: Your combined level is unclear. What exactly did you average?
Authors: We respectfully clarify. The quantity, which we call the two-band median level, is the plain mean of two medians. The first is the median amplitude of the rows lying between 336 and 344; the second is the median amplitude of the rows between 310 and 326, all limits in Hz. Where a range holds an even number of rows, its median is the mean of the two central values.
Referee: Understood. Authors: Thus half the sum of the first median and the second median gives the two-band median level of 4.16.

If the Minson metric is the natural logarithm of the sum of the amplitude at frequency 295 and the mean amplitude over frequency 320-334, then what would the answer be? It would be 2.08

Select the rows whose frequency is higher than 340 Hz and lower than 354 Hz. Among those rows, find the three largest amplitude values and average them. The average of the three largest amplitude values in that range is 4.20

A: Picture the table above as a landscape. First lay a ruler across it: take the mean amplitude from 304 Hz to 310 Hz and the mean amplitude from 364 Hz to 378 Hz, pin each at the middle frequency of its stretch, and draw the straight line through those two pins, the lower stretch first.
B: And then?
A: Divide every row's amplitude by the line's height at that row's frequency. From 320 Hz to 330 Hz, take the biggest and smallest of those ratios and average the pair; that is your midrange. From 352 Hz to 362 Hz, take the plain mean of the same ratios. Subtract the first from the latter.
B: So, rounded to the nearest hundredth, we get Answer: 0.02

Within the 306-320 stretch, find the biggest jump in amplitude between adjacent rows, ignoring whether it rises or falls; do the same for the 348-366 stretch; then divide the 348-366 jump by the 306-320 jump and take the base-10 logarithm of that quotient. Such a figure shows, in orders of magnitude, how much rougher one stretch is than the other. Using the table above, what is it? 0.13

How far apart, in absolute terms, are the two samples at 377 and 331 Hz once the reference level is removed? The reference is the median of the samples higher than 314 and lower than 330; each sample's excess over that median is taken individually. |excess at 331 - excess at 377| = 0.49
